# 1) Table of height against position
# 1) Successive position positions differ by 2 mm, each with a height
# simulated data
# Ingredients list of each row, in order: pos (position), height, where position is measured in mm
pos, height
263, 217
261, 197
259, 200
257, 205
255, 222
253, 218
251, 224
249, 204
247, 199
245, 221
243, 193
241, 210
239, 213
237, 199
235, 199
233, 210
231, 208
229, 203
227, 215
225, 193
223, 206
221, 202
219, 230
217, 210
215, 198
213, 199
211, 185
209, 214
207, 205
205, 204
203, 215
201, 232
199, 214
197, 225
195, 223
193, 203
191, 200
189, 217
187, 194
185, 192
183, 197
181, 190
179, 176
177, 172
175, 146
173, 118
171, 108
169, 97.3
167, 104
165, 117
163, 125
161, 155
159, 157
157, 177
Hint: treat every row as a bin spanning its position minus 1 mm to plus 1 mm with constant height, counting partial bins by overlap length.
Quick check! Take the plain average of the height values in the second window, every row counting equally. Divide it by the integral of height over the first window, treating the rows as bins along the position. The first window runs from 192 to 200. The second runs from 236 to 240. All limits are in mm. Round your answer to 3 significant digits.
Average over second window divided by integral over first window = 0.119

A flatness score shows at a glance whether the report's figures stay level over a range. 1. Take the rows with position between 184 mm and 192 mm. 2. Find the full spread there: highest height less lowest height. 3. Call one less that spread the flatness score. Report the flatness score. -24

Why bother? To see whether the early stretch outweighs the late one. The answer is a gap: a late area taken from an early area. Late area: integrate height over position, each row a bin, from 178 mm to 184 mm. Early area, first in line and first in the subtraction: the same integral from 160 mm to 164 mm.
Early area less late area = -566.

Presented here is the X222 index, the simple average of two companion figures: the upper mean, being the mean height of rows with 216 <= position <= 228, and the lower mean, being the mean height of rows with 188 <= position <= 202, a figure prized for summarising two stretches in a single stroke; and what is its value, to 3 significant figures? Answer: 213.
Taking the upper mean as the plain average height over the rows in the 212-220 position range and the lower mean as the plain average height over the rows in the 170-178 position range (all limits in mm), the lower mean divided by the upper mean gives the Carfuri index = 0.65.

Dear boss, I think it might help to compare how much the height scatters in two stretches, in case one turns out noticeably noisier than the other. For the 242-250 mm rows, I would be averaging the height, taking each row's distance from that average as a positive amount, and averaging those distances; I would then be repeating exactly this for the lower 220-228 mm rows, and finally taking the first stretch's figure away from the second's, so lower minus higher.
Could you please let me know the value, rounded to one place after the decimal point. -1.9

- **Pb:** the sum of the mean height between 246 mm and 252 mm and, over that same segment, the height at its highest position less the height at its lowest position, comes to 234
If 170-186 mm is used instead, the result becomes 246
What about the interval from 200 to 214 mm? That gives 175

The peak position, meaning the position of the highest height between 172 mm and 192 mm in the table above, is 189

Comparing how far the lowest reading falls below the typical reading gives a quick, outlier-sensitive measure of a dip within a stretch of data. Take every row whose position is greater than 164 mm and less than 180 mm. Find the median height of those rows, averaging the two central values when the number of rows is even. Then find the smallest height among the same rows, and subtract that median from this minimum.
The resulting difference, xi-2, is -20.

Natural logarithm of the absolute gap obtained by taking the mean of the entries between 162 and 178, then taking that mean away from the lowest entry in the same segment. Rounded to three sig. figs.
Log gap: 3.26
